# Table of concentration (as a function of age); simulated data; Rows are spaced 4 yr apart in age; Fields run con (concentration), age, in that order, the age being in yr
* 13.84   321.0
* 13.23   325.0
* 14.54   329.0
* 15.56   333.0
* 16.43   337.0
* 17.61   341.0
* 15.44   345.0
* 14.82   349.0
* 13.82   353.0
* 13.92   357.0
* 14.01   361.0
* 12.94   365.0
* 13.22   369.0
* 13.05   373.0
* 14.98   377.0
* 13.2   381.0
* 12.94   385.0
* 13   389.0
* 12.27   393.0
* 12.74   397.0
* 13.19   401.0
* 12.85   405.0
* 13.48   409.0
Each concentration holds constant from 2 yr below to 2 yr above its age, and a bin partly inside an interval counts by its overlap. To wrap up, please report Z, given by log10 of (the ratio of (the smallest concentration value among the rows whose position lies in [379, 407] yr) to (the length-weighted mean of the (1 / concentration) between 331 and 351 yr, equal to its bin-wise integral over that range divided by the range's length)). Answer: 2.29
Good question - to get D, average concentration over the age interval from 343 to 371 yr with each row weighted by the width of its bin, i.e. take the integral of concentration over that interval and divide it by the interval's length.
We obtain 14.0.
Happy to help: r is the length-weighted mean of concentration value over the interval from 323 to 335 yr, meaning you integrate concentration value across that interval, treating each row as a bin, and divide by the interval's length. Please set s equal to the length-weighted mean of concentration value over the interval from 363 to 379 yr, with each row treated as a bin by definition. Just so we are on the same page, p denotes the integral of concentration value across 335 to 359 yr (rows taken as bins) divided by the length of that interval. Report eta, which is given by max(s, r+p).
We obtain 29.8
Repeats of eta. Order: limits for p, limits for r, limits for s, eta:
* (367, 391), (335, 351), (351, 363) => 29.5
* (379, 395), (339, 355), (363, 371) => 28.3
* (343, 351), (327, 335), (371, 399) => 30.2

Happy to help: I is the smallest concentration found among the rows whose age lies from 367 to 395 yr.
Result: 12.27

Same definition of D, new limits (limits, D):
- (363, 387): 13.4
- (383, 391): 13.0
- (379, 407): 12.9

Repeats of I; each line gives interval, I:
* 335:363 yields 13.82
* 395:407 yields 12.74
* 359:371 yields 12.94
